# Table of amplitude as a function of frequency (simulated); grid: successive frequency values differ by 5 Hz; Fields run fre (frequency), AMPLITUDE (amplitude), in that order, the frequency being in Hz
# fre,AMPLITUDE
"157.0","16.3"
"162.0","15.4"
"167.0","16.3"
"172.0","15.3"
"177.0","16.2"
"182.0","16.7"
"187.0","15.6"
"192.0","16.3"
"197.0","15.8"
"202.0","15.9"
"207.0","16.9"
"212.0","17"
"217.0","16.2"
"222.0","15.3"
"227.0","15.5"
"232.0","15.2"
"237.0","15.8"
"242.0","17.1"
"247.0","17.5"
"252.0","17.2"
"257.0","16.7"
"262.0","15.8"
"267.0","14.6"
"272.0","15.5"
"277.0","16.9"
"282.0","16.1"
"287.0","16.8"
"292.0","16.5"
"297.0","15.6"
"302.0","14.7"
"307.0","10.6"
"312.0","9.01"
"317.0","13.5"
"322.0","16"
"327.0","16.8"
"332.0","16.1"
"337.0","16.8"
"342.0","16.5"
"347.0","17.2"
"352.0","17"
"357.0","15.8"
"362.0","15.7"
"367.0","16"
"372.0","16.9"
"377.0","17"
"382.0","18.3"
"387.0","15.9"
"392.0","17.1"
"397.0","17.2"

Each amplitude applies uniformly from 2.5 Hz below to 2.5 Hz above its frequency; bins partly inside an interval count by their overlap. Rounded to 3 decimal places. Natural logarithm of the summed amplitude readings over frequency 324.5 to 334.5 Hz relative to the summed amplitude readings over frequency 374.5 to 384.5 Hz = -0.070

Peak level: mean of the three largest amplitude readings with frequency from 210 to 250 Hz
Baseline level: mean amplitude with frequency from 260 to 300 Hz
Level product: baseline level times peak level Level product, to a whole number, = 275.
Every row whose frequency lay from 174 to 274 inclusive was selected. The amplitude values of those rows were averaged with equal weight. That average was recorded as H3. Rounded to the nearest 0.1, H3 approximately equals 16.1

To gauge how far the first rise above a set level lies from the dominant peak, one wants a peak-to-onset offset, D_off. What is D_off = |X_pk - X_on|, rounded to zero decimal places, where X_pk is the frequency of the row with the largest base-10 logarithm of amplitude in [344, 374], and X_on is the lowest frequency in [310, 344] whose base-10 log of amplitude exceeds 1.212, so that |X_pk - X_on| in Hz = 20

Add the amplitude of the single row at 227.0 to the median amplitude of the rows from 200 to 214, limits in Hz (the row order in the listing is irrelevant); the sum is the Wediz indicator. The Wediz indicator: 32.4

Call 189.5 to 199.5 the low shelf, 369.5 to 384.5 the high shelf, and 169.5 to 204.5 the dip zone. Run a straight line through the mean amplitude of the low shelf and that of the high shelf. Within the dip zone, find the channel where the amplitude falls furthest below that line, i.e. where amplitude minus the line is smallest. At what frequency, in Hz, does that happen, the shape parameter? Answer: 172.0 Hz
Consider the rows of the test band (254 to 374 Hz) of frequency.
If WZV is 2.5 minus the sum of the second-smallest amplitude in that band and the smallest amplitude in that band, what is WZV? -17.1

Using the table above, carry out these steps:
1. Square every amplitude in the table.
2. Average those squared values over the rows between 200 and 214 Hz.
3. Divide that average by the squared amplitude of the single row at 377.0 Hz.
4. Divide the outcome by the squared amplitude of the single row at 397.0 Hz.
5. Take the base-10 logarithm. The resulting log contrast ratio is -2.49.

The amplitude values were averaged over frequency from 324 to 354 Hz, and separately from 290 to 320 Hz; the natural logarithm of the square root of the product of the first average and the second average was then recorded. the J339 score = 2.70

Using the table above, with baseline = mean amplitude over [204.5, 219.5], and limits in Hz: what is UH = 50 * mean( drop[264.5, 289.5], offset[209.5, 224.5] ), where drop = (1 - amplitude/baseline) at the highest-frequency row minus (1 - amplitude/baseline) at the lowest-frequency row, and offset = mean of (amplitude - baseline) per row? -17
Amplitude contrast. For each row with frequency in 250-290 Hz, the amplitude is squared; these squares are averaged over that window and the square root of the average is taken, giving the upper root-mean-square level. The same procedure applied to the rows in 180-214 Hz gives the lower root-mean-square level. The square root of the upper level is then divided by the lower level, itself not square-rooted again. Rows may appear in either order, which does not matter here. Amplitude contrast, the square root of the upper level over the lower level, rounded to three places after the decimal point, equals 0.247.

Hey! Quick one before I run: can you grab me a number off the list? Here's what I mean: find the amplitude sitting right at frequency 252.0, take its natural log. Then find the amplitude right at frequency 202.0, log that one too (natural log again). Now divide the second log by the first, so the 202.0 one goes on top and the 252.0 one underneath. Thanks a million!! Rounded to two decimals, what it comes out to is 0.97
